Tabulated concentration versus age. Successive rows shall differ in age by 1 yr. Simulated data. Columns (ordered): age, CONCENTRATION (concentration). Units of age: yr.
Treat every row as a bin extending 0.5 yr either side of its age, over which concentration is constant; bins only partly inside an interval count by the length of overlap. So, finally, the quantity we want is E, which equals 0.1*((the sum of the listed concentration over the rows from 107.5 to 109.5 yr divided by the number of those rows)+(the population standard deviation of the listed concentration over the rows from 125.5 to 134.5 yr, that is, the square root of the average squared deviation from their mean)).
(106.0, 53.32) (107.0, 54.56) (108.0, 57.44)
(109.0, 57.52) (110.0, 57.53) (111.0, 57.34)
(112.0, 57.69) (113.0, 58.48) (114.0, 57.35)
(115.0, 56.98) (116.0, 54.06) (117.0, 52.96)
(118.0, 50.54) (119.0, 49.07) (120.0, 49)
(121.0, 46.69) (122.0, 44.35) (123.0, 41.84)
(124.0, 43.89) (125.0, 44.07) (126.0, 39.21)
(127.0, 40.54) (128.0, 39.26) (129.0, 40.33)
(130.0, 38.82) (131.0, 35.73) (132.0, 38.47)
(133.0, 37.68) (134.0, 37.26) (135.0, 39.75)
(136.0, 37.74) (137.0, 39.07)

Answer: 5.9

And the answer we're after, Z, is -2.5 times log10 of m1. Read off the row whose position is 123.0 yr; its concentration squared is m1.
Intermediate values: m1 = 1751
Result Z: -8.11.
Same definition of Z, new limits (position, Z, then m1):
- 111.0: -8.79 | 3288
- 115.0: -8.78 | 3247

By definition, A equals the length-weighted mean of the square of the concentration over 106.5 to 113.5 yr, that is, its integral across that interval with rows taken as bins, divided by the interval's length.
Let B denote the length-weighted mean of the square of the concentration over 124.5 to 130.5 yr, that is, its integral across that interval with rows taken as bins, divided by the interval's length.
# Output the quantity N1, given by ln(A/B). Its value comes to 0.7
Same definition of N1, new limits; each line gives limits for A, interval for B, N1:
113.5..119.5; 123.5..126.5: 0.5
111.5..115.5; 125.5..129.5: 0.7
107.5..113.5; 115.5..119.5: 0.2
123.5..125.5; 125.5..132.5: 0.2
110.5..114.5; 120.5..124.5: 0.5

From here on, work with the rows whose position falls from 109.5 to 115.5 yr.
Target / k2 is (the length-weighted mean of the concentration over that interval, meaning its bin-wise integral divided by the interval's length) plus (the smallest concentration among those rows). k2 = 115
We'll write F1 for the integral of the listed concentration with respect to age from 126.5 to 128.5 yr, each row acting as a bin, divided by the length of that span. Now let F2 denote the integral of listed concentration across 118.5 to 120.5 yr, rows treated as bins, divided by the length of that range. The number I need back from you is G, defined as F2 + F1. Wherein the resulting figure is 89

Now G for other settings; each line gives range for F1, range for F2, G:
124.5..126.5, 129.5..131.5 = 79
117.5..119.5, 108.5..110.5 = 107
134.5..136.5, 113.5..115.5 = 96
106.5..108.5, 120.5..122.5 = 102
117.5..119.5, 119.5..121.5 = 98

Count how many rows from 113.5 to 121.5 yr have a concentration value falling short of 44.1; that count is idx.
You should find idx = 0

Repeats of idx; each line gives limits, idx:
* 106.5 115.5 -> 0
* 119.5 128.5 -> 6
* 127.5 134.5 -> 7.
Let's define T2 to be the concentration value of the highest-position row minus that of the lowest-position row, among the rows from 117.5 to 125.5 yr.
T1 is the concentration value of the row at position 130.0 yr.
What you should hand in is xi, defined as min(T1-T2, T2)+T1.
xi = 32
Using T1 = 38.82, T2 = -6.5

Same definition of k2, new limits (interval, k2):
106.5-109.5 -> 111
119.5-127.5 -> 83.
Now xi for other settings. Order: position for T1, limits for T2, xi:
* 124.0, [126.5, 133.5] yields 41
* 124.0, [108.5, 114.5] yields 44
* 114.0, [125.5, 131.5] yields 54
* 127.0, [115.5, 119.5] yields 36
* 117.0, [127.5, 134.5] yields 51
